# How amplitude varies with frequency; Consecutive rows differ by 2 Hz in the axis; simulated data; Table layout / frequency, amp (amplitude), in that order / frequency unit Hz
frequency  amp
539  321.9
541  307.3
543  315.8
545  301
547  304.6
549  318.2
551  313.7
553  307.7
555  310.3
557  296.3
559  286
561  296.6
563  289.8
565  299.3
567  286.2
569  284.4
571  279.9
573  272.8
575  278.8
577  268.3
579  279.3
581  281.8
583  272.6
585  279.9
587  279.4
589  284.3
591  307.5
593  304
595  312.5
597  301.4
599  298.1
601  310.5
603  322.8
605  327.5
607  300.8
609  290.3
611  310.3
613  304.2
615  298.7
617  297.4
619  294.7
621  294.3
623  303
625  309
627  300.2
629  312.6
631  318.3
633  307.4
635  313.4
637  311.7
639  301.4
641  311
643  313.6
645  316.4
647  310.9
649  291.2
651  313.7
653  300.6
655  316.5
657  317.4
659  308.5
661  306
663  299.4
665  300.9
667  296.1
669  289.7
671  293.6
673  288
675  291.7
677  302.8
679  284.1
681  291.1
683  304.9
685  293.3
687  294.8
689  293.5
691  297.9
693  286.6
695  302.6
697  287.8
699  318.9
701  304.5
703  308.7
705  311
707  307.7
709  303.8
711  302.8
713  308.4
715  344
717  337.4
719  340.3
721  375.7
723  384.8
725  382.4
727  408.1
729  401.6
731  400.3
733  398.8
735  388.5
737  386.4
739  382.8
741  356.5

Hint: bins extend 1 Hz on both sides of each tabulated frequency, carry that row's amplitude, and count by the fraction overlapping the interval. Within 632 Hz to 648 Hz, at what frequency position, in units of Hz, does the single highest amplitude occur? 645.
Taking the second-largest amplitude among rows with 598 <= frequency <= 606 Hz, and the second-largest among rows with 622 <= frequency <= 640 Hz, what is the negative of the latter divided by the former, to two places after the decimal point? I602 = -0.97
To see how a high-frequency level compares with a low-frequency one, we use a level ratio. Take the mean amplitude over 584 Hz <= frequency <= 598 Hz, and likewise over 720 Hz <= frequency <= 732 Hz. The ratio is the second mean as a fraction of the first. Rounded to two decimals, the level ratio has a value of 1.33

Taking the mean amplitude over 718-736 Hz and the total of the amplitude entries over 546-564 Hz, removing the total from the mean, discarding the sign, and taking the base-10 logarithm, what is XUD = 3.37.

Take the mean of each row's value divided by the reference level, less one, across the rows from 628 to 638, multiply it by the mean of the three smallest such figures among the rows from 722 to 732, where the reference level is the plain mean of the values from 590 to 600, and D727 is 0.0073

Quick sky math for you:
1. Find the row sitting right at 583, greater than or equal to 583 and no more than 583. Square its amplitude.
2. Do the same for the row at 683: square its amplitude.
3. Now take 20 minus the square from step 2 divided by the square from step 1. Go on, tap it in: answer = 18.7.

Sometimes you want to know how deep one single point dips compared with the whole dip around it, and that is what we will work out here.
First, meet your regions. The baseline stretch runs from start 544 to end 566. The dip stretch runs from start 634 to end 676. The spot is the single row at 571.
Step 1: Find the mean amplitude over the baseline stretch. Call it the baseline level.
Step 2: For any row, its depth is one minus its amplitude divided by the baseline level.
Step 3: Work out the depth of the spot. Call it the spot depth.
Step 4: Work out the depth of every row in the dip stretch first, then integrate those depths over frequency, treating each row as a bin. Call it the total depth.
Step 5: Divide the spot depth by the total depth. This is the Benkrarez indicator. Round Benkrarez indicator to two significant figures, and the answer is -0.24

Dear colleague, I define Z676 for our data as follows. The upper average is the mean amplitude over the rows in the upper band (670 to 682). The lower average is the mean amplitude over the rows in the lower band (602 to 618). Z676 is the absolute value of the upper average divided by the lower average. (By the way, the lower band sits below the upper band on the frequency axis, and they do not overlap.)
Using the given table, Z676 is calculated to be 0.95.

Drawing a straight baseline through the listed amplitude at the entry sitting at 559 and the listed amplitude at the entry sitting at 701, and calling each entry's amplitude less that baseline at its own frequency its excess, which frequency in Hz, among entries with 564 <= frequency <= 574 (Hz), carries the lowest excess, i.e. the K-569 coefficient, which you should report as 573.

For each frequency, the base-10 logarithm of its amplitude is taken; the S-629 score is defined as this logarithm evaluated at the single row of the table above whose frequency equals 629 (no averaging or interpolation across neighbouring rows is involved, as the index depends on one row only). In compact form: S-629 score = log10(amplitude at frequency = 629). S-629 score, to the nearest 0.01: 2.49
